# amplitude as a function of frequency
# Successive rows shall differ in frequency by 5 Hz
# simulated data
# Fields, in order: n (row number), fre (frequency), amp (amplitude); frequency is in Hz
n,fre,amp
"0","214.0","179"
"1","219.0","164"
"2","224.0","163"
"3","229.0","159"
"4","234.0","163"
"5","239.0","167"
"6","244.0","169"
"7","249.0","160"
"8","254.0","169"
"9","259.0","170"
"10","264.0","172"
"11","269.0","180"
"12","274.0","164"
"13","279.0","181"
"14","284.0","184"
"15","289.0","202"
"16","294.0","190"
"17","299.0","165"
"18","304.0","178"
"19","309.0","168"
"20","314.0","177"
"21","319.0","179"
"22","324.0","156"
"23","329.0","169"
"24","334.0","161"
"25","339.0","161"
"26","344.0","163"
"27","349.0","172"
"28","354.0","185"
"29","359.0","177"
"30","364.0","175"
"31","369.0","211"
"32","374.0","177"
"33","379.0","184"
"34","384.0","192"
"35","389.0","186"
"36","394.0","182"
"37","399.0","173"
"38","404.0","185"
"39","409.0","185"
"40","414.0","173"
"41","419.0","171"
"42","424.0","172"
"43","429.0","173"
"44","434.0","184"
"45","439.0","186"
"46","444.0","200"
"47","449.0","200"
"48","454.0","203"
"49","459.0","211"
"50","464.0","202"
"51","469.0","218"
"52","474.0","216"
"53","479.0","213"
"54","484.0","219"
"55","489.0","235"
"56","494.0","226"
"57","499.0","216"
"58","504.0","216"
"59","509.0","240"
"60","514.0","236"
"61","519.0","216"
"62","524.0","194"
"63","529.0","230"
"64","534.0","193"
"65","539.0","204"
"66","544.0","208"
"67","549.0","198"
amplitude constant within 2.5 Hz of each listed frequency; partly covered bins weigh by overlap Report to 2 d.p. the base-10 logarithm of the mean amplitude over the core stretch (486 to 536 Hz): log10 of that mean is 2.34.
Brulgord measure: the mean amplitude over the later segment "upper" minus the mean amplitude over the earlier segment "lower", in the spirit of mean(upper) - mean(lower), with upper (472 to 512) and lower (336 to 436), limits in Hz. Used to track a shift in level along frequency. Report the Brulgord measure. 44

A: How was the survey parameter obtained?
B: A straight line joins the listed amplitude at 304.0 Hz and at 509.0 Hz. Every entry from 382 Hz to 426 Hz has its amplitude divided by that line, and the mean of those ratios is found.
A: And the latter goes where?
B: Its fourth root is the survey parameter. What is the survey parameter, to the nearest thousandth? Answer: 0.964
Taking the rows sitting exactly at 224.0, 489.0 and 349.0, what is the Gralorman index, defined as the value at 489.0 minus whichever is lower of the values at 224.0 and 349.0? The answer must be 72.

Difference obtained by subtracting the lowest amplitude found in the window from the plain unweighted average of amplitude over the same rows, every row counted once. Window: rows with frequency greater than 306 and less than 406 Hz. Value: 21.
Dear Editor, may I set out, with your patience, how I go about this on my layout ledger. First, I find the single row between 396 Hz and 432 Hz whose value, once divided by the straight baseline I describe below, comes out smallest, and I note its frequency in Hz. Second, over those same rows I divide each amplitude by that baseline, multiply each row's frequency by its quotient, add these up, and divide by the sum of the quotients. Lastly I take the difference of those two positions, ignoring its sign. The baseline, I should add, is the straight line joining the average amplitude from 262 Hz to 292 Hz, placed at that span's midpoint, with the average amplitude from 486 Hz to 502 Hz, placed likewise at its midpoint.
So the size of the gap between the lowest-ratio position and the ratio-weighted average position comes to 5.3 Hz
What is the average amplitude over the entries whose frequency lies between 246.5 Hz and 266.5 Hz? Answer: 168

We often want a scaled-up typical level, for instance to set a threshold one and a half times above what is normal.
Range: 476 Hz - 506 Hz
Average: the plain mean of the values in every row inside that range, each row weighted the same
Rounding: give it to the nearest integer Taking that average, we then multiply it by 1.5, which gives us 331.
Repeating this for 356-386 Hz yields 279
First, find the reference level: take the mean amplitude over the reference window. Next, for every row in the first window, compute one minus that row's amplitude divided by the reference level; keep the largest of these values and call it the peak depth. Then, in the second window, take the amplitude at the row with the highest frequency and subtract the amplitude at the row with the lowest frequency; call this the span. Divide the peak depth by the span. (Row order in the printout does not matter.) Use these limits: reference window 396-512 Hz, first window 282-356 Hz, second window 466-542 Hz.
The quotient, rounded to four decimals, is -0.0159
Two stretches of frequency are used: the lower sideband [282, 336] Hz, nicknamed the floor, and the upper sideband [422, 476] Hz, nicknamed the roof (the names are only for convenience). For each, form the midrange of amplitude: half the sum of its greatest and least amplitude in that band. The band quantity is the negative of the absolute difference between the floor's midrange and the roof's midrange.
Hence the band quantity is -16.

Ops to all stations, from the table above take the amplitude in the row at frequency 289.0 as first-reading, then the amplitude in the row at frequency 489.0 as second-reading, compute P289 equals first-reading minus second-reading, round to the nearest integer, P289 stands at -33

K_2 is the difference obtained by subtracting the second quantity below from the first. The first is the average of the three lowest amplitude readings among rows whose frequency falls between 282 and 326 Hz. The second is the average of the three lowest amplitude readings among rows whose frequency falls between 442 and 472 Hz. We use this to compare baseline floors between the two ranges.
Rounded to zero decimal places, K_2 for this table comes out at -38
